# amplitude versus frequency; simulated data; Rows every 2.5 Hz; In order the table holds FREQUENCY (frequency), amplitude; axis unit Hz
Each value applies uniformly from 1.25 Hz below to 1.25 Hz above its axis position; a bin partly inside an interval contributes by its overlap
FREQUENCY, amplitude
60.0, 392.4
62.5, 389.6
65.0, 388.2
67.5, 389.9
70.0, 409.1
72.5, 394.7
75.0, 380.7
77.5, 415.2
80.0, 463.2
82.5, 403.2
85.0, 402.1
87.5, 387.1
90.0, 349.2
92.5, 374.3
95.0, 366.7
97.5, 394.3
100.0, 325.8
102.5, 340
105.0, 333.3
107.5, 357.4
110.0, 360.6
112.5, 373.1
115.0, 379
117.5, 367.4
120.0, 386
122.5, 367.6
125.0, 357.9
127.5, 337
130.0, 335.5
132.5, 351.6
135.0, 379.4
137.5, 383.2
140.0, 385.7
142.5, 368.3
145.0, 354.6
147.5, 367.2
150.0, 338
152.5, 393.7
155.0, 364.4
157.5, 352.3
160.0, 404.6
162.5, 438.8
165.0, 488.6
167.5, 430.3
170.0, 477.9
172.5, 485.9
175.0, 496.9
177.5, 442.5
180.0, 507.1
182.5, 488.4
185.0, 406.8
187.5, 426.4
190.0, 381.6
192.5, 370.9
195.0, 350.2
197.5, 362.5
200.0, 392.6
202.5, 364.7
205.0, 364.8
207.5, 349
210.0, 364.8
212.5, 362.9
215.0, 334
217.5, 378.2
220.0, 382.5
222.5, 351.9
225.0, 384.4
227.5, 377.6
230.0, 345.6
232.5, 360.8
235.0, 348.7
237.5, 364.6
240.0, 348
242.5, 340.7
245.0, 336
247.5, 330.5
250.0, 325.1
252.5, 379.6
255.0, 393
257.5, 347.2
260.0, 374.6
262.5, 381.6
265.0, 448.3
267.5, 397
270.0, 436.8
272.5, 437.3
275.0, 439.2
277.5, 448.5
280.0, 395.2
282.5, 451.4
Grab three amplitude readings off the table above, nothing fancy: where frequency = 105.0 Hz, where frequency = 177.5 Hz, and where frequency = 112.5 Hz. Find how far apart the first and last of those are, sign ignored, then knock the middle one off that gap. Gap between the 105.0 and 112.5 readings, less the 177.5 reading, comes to -403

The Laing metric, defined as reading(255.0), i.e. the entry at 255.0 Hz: 393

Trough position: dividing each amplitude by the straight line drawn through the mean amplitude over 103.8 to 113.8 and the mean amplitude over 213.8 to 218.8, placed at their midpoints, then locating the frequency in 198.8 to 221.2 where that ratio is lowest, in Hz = 215.0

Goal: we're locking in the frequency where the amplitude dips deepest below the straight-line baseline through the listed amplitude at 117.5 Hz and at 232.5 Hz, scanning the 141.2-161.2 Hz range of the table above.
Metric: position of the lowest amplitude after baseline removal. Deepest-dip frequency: 150.0 Hz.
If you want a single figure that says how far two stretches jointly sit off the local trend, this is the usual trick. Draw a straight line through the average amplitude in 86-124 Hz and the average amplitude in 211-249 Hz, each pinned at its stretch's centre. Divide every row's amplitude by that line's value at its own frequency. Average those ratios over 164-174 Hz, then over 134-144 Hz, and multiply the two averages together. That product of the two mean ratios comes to 1.37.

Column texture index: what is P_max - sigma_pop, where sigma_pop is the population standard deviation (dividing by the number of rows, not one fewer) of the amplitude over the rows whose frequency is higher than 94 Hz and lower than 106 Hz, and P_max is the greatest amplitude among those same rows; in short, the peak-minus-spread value 369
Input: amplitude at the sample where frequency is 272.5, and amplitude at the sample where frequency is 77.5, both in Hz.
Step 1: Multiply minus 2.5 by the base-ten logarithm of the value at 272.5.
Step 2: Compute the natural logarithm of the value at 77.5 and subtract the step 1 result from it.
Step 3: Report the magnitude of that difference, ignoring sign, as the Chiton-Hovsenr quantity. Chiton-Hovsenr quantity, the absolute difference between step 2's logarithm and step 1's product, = 12.63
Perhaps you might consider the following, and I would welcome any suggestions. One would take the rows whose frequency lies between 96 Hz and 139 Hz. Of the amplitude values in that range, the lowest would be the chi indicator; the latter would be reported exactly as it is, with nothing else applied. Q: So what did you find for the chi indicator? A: 325.8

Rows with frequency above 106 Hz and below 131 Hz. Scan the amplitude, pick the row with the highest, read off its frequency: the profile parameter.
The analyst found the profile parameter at 120.0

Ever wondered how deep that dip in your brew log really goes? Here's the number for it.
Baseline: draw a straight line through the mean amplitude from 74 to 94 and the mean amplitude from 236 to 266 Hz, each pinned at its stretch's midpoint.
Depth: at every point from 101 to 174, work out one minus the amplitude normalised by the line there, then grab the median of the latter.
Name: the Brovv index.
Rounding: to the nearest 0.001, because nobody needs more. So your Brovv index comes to 0.046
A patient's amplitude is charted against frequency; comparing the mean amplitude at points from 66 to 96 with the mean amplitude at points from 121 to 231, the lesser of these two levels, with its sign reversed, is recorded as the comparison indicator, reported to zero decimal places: -390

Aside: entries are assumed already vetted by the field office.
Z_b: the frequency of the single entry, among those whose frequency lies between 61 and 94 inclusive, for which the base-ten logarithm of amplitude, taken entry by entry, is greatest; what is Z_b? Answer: 80.0 Hz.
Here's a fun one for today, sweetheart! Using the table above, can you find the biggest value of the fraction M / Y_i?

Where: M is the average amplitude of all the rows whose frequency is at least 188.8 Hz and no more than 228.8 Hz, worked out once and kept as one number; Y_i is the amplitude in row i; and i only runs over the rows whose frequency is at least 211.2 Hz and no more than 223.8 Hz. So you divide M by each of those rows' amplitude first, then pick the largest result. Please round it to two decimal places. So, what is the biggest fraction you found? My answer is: 1.10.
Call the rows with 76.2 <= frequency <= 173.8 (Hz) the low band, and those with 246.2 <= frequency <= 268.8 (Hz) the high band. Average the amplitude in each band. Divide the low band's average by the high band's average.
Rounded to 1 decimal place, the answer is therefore 1.0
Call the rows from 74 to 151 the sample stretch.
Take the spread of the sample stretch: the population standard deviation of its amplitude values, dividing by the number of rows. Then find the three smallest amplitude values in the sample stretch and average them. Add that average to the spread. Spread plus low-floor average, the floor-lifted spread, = 359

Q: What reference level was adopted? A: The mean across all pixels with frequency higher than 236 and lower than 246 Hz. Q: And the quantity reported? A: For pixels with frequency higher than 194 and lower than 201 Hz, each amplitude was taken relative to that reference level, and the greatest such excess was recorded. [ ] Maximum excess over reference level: 45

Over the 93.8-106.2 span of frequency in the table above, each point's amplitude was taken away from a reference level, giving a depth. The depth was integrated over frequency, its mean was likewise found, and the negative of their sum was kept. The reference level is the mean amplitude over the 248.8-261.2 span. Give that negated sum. -160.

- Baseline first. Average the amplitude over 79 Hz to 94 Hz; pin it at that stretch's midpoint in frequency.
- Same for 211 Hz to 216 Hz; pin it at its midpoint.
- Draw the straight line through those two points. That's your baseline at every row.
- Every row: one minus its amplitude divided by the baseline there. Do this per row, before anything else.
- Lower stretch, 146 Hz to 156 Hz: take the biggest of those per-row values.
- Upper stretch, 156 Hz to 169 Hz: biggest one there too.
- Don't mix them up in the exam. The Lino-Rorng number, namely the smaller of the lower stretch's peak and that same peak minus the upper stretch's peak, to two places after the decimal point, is 0.05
